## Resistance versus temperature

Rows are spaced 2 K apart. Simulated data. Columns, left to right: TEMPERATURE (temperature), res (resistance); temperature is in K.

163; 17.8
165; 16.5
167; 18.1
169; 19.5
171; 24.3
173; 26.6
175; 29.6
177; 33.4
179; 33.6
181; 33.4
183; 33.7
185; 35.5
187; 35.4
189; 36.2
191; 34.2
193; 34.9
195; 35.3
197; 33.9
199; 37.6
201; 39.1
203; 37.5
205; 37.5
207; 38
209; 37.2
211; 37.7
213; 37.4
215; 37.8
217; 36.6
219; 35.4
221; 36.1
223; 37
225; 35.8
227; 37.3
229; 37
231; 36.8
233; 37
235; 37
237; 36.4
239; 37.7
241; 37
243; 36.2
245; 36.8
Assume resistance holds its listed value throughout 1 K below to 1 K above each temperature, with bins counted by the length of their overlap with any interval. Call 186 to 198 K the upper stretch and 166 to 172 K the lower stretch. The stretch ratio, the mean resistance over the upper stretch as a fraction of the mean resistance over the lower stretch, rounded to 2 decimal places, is 1.70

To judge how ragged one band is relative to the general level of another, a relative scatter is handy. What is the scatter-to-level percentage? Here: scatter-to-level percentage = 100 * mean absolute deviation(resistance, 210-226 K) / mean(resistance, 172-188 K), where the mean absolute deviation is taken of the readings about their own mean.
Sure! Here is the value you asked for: 2.3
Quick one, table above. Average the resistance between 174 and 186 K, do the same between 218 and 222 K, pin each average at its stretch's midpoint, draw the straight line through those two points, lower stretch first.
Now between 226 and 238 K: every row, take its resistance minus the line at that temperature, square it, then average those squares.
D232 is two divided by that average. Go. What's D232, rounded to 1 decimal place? 5.3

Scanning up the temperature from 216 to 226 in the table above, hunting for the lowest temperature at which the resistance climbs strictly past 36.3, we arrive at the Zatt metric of 217 K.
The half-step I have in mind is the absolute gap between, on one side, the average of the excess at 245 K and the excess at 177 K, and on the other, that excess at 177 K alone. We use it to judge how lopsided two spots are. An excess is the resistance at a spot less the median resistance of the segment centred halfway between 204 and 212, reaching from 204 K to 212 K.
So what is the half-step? 1.7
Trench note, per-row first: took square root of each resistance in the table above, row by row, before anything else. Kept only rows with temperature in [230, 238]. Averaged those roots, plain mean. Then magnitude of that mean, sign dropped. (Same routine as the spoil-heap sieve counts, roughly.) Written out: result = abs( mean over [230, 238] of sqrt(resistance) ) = 6.07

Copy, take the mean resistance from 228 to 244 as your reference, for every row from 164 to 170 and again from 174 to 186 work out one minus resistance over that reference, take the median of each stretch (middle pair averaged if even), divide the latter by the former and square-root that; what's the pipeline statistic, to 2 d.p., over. 0.42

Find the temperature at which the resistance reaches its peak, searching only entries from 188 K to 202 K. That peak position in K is 201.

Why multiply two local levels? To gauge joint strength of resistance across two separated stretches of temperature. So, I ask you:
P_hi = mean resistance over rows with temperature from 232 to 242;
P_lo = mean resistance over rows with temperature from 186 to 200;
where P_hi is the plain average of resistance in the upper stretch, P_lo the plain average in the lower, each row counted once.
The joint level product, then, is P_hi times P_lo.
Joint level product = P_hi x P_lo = 1309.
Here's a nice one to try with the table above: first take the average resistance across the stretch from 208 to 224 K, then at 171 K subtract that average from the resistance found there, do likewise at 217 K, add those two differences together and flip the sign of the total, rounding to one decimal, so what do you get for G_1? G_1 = 12.9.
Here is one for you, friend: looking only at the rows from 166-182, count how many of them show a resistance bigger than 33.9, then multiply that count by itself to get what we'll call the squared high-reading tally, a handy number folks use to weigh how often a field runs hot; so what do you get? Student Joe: 0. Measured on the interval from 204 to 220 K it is 64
